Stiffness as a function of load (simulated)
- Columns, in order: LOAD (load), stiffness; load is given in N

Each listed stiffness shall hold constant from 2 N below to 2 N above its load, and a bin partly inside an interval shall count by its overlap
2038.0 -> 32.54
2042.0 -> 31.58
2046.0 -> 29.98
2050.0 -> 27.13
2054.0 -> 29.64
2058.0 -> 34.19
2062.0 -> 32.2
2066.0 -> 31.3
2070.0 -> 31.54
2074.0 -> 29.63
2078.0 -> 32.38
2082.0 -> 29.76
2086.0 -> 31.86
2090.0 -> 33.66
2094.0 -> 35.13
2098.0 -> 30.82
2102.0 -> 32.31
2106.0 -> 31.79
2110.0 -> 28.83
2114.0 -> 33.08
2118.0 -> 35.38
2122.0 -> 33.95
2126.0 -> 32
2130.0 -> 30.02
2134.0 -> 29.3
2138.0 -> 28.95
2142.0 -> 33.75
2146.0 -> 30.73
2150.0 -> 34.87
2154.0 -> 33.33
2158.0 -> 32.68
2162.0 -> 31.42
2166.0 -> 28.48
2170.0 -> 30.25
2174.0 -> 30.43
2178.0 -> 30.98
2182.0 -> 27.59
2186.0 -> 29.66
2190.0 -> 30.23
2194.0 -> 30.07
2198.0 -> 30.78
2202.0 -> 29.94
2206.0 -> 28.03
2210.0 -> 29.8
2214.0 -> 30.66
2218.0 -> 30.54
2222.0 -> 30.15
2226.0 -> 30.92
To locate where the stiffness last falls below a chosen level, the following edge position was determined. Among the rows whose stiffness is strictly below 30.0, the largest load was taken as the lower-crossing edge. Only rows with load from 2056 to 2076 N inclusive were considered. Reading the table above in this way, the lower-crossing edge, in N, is 2074.0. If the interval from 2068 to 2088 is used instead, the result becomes 2082.0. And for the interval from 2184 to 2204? 2202.0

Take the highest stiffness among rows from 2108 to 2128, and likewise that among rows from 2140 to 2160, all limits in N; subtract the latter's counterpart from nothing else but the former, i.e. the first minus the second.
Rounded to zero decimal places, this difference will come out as 1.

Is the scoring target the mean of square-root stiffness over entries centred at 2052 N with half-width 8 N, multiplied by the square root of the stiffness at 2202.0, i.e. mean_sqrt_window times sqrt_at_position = 30.06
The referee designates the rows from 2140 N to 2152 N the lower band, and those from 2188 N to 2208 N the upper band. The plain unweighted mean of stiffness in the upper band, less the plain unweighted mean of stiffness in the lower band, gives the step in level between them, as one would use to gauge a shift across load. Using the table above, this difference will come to -3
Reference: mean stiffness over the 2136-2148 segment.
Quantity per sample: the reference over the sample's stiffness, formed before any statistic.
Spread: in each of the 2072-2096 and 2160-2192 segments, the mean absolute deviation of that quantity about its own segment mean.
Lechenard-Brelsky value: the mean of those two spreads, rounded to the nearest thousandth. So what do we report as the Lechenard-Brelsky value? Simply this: 0.043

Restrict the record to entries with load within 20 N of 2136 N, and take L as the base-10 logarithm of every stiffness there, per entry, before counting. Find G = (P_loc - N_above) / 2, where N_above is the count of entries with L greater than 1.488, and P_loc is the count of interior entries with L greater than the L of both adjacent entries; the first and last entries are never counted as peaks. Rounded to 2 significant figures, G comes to -2.0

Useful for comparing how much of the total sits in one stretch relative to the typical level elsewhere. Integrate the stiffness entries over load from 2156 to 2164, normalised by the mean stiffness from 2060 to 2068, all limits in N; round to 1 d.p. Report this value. 8.1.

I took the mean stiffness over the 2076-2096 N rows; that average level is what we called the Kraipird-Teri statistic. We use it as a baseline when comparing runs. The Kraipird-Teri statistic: 32.6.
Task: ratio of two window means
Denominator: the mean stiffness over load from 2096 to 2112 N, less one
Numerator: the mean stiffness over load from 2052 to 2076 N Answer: 1.05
